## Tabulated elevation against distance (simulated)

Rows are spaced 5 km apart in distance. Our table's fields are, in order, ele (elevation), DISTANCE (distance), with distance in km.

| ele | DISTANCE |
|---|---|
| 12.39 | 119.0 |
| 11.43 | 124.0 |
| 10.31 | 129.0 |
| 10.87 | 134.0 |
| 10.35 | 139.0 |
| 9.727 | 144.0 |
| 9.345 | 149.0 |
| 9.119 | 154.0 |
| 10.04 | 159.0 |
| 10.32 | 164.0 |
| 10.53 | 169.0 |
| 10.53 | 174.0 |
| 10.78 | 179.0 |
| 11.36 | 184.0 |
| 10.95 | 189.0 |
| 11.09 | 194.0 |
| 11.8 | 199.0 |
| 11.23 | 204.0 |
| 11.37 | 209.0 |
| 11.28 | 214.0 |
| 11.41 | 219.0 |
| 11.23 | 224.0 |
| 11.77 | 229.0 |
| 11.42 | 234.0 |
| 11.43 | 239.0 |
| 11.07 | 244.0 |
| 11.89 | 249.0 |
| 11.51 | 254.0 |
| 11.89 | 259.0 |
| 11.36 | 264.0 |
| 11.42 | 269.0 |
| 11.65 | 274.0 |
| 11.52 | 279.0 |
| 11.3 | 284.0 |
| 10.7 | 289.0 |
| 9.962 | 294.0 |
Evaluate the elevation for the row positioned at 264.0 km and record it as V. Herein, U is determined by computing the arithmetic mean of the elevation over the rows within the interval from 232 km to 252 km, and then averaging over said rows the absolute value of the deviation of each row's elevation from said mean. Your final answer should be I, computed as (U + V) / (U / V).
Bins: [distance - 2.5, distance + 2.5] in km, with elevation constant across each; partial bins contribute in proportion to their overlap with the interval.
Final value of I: 601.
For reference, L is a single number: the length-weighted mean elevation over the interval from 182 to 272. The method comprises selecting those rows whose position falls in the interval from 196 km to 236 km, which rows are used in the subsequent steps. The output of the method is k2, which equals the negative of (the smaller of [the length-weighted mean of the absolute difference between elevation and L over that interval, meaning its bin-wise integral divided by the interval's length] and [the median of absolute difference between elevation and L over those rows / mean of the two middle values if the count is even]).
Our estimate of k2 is -0.16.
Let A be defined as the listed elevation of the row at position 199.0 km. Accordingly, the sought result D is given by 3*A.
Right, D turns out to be 35.4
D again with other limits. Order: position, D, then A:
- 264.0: 34.1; 11.36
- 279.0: 34.6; 11.52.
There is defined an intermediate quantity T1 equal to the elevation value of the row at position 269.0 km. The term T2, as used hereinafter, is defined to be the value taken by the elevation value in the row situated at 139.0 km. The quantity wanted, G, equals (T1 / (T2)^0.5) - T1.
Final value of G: -7.9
